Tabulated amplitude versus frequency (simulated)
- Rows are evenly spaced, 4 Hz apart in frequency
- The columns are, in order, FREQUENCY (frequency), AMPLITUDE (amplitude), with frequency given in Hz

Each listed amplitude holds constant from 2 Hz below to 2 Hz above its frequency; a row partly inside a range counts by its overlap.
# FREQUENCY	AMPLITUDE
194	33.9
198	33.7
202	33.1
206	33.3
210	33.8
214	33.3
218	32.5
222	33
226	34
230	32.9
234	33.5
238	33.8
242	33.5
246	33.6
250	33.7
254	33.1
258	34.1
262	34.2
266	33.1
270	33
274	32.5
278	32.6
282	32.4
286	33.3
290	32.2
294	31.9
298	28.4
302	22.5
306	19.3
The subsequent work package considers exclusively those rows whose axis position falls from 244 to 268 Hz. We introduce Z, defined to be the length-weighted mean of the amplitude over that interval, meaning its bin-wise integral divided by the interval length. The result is 33.6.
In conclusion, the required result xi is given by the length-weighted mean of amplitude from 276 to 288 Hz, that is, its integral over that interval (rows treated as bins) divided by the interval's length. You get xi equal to 32.8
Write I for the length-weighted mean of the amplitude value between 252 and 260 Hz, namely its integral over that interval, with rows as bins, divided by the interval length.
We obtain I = 33.6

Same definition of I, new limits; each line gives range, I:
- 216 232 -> 33.1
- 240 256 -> 33.5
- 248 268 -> 33.6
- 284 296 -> 32.5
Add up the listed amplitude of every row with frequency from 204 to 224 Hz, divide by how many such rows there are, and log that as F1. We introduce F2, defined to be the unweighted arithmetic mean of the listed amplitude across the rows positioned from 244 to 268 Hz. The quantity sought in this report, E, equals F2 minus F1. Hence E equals 0.5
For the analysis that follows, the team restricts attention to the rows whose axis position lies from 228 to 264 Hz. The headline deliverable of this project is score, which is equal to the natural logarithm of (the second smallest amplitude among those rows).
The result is 3.50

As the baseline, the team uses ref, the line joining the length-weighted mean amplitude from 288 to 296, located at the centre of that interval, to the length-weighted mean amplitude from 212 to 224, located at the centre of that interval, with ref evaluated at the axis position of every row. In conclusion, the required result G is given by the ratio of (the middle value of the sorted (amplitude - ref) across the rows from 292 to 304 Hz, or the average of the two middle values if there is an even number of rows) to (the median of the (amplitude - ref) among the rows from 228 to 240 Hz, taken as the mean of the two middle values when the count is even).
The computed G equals -4.72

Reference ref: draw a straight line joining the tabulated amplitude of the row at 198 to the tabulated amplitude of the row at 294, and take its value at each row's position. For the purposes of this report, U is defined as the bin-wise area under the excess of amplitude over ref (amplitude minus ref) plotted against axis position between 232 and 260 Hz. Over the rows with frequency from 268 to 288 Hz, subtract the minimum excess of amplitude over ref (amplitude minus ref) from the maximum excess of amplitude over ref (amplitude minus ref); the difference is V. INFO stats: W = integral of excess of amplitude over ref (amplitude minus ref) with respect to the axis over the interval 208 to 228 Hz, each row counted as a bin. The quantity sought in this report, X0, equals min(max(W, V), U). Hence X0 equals 1.0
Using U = 23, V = 1.0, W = 0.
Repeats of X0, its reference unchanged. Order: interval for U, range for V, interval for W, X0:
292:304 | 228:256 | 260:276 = -50.7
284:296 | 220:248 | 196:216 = 1.1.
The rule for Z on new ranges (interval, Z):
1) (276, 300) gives 31.8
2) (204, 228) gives 33.3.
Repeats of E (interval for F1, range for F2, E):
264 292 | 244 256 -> 0.7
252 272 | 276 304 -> -3.0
